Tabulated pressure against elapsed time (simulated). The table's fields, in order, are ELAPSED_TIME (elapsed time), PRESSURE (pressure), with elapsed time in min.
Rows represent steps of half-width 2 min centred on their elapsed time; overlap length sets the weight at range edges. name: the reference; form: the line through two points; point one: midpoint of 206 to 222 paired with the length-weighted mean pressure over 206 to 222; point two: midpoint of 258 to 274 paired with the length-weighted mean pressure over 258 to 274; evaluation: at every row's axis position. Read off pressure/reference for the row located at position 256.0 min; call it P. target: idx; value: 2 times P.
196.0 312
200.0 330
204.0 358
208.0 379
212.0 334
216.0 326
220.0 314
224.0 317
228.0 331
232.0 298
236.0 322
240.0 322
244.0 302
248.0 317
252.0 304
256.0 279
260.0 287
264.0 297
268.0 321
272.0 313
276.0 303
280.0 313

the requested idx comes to 1.79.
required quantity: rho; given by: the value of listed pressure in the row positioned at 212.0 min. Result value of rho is 334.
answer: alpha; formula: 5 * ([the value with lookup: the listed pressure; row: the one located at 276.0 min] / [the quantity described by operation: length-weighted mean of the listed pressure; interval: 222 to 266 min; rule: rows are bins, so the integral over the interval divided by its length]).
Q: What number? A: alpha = 4.94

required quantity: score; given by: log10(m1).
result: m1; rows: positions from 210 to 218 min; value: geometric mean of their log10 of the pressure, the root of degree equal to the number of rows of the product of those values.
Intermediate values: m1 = 2.52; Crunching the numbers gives 0.401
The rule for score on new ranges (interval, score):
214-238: 0.398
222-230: 0.400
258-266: 0.392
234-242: 0.399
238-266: 0.394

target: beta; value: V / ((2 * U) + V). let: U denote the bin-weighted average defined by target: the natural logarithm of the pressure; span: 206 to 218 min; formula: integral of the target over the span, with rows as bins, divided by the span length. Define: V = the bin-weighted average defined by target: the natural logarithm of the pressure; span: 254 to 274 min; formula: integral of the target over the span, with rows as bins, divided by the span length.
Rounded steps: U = 5.85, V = 5.70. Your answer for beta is 0.328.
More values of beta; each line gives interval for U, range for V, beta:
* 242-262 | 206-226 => 0.338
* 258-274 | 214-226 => 0.335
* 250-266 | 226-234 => 0.336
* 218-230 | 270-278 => 0.332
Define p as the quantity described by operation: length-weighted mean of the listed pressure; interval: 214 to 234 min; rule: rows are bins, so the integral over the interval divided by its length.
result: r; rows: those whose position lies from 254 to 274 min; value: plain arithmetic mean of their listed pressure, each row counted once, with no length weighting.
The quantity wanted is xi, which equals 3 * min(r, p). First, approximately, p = 317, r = 299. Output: 898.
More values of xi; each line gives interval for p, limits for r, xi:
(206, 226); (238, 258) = 914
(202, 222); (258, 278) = 913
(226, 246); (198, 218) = 945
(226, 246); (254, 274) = 898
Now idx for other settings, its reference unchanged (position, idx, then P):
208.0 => 2.22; 1.11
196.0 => 1.78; 0.89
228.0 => 2.01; 1.01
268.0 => 2.12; 1.06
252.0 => 1.94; 0.97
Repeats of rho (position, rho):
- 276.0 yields 303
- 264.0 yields 297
